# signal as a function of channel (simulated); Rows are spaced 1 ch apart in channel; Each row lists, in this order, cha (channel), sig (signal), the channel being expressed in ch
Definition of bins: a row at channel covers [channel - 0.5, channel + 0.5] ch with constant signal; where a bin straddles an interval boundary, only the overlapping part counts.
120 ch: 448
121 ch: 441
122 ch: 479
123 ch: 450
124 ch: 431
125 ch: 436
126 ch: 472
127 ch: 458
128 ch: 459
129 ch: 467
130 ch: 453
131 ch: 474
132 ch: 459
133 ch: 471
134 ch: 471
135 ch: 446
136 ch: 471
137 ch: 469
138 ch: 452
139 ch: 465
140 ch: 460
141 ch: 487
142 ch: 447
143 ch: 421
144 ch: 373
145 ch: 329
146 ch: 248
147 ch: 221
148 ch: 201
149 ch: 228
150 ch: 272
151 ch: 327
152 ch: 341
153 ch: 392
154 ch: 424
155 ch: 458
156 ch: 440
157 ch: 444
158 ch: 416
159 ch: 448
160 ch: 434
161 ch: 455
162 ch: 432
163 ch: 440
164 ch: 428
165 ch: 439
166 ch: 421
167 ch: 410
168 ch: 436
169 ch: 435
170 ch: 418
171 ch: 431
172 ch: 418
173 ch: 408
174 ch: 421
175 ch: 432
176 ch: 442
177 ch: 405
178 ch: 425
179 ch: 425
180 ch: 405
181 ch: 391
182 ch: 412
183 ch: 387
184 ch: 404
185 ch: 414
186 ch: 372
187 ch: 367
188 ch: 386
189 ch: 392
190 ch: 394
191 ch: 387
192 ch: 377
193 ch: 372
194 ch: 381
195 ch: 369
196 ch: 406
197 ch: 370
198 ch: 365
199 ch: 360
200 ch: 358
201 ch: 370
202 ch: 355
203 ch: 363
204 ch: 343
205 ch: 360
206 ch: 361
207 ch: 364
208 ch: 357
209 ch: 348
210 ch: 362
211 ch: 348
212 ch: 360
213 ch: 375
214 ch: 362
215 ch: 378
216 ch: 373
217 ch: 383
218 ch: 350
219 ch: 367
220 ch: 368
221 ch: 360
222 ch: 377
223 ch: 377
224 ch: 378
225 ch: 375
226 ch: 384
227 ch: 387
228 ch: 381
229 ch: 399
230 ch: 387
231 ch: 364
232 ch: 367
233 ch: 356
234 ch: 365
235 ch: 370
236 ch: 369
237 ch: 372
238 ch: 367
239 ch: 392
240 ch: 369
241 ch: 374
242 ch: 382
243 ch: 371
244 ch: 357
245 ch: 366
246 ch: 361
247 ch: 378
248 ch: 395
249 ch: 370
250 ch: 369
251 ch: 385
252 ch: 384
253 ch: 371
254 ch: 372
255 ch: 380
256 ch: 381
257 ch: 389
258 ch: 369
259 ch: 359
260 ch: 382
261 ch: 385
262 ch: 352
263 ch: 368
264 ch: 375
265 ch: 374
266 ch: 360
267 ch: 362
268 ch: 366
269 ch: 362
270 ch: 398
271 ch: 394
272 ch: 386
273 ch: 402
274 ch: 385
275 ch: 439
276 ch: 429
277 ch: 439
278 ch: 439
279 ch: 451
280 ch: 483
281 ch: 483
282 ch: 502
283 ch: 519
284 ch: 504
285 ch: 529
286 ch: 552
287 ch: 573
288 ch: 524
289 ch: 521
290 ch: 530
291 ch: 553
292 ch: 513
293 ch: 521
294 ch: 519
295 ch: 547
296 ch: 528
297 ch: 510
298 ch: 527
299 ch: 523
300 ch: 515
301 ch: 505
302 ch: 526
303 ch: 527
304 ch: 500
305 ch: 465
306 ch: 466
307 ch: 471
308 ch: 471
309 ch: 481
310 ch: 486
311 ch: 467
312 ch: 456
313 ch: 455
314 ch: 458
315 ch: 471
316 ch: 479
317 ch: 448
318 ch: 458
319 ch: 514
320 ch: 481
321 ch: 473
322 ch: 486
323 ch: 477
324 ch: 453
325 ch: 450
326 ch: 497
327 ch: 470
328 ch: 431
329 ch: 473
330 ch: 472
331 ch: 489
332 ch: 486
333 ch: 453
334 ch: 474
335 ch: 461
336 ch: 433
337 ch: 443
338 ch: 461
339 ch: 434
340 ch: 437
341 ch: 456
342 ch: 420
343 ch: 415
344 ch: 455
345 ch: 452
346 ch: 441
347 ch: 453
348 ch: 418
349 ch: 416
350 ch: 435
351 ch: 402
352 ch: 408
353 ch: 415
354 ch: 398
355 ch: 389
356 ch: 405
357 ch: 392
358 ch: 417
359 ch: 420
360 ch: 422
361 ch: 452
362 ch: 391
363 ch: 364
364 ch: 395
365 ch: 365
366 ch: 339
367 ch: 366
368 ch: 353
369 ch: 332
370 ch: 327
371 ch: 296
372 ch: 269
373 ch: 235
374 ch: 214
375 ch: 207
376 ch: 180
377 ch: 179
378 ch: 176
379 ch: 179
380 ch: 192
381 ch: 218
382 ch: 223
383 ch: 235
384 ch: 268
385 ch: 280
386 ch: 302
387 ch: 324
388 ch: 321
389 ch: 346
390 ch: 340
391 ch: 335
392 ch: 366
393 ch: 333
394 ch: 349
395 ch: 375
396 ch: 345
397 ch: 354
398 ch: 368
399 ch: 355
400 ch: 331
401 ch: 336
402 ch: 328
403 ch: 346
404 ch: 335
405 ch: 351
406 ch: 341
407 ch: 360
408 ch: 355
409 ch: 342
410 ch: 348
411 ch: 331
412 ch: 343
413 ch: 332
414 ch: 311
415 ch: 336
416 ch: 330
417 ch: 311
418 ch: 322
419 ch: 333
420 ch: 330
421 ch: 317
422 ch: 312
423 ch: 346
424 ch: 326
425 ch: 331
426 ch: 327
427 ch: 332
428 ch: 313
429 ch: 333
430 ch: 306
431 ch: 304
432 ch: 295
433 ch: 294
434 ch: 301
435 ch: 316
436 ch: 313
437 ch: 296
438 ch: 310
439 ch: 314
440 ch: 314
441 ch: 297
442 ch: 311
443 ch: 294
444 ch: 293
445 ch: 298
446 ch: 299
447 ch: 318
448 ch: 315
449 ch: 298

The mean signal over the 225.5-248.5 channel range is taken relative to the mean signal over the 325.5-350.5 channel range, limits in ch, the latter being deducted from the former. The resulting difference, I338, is -77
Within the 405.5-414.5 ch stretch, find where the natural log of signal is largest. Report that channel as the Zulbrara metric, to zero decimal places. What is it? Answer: 407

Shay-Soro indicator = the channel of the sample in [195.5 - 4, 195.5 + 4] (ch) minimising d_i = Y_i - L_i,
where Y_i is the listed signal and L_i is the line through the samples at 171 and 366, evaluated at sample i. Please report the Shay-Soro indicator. 199 ch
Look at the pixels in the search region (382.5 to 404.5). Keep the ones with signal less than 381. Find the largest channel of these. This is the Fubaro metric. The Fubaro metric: 404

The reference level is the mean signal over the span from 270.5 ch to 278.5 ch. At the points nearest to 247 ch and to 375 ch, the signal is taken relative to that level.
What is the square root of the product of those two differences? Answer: 87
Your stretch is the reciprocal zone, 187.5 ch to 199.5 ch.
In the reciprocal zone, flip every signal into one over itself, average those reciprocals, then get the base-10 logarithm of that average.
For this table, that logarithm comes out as -2.58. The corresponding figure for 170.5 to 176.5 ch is -2.63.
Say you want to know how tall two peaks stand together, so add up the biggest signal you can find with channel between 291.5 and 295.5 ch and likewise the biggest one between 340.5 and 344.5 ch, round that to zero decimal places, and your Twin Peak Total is 1003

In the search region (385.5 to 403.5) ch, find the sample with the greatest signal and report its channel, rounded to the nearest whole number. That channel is 395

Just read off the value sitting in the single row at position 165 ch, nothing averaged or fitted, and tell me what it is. 439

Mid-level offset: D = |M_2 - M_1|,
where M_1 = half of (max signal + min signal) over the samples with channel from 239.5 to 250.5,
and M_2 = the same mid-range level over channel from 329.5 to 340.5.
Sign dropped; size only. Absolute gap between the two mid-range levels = 85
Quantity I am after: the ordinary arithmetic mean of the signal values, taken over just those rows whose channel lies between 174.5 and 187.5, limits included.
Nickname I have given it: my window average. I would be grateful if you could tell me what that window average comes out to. 406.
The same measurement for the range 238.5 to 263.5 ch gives 374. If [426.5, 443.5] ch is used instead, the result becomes 308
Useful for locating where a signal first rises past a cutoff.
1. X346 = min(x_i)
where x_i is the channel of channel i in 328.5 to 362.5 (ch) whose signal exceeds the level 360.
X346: 329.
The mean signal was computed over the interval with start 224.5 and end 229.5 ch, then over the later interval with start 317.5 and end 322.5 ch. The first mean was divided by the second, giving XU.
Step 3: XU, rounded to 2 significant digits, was 0.80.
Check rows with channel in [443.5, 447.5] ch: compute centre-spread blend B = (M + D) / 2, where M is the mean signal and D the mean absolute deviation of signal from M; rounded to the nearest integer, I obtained 155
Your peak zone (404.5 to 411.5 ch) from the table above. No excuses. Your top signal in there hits 360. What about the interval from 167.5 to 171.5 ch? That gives 436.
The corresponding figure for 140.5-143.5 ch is 487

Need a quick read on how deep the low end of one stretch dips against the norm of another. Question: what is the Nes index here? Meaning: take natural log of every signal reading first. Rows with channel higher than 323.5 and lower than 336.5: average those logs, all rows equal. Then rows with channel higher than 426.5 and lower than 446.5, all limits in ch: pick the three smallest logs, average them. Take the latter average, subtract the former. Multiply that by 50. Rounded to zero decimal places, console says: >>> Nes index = -23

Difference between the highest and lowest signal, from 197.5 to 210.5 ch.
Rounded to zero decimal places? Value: 27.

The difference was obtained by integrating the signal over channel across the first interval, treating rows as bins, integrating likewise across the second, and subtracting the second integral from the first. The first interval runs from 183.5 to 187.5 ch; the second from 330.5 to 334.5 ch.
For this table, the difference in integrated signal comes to -345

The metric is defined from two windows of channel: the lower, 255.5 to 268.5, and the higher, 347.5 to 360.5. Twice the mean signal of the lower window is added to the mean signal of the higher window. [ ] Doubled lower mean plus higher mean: 1152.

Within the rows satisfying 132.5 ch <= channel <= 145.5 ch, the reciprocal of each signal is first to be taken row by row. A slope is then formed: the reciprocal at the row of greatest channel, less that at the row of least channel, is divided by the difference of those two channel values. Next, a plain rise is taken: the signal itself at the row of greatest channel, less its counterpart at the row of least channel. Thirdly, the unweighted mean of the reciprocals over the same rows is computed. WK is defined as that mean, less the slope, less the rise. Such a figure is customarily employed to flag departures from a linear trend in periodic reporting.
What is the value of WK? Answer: 142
